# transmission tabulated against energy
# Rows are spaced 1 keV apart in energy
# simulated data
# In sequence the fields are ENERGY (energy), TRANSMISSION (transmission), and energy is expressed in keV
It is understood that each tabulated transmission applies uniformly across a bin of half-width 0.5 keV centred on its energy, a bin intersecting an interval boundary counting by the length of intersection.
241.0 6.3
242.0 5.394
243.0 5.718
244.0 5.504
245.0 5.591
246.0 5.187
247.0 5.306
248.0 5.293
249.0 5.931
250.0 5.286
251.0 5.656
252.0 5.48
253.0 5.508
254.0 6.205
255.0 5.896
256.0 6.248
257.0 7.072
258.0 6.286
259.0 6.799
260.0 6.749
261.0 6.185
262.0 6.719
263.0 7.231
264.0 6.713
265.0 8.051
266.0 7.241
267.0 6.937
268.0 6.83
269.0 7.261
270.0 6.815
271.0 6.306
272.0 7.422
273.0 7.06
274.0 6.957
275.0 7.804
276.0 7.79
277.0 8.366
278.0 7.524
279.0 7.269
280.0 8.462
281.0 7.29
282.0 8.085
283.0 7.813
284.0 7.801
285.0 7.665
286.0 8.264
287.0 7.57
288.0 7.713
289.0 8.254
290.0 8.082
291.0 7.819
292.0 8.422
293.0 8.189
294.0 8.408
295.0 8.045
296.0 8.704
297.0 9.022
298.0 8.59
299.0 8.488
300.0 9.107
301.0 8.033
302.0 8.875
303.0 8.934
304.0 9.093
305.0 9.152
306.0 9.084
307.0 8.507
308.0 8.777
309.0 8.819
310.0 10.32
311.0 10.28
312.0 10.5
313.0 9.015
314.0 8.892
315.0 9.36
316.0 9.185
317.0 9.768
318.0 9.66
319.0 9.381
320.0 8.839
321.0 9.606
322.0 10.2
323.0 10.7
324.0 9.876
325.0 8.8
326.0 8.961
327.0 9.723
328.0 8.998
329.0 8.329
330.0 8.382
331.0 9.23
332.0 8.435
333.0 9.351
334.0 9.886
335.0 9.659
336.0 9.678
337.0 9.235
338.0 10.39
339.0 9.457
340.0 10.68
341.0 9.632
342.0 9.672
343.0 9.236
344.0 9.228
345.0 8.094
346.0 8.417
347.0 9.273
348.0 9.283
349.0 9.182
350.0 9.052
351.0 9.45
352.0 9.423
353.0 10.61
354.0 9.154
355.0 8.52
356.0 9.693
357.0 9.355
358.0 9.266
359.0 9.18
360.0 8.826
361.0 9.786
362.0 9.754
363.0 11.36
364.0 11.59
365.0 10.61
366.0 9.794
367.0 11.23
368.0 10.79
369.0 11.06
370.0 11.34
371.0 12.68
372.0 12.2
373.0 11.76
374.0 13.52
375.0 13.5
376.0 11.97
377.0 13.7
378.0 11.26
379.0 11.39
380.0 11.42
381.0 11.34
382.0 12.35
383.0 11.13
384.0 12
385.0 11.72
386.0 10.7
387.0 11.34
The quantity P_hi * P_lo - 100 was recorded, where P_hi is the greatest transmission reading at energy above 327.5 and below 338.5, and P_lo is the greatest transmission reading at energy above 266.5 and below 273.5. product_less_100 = -23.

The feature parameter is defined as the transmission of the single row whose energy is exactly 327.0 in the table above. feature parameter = 9.723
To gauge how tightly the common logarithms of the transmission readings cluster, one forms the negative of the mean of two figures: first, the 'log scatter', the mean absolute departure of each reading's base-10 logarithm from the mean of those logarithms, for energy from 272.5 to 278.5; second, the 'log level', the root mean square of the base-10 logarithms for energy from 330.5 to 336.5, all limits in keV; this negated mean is -0.497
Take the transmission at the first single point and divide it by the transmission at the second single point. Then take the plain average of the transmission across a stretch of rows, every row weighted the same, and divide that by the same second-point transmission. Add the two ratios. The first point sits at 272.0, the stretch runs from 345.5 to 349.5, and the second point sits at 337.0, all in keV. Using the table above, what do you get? 1.78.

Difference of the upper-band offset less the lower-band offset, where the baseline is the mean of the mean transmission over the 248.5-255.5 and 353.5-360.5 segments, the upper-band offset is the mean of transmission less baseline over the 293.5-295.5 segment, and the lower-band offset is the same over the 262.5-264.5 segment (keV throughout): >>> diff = 1.3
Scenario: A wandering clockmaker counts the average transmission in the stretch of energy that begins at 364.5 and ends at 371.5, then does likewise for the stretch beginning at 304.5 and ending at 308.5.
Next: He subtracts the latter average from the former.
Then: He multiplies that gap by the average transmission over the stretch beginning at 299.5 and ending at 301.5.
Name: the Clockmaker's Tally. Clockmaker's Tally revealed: 19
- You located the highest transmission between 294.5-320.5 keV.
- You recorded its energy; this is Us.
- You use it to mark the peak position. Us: 312.0 keV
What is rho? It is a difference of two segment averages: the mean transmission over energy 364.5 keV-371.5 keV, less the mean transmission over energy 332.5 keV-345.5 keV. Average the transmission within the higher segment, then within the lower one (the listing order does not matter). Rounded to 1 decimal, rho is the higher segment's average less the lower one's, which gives 1.5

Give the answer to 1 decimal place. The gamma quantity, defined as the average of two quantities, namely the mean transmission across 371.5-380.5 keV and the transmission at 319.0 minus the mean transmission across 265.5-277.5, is 7.2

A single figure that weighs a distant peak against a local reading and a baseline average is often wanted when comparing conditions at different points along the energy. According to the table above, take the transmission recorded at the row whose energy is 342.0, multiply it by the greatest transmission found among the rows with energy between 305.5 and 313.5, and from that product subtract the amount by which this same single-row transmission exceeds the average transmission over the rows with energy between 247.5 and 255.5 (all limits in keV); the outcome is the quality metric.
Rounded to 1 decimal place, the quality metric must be 97.5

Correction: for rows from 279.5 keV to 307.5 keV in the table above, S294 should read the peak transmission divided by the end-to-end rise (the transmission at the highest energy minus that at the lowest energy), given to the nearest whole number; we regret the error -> 203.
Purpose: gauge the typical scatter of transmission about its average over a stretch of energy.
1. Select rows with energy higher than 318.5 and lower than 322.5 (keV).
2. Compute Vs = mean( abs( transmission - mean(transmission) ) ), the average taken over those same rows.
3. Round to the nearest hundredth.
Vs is 0.40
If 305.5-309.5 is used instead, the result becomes 0.15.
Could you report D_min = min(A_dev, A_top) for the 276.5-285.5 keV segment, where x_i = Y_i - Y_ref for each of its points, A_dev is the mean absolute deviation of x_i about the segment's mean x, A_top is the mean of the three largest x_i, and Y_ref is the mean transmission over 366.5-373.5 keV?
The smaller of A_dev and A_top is -3.3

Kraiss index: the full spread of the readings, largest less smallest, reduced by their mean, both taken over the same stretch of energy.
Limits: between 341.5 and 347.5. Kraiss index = -7.4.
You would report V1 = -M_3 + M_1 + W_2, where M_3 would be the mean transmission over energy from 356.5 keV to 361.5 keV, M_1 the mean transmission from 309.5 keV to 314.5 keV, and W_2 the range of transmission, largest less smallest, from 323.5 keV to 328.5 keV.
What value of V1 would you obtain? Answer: 1.6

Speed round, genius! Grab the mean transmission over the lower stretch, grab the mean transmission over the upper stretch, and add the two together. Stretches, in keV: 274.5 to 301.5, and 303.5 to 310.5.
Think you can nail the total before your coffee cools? 17.2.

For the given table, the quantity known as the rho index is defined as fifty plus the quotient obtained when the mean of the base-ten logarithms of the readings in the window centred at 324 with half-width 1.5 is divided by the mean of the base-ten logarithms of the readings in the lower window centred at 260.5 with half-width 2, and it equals 51.2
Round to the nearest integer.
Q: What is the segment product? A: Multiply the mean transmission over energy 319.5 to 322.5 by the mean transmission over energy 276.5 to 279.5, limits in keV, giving 74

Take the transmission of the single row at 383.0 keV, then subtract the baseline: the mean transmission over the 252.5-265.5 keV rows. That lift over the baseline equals 5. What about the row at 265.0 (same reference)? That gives 1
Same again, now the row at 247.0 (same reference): -1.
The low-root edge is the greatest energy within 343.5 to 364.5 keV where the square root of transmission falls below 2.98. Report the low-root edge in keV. 360.0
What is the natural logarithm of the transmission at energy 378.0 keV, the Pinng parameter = 2.42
